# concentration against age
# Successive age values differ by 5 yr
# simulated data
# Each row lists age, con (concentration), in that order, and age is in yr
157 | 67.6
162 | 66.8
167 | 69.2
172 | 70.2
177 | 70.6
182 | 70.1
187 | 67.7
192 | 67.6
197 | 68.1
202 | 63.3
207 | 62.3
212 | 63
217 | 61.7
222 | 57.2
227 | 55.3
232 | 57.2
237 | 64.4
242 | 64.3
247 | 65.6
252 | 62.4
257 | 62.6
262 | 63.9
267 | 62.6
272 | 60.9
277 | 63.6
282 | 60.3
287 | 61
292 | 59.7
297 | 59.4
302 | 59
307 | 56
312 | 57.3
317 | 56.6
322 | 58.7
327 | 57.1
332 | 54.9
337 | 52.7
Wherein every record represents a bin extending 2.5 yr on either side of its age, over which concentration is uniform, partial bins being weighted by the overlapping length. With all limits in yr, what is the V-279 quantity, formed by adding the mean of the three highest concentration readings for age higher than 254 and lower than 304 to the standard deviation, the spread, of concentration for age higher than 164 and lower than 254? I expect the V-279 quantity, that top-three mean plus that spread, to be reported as 68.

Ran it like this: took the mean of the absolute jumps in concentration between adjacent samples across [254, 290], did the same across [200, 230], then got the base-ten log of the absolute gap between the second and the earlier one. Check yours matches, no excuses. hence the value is -1.33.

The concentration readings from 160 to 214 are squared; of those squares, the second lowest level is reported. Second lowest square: 3969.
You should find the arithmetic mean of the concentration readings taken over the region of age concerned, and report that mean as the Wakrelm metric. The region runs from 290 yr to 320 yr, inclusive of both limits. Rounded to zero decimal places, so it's 58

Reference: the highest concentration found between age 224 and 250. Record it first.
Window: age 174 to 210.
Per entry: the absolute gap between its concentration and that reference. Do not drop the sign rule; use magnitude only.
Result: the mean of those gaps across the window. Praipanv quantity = 3.1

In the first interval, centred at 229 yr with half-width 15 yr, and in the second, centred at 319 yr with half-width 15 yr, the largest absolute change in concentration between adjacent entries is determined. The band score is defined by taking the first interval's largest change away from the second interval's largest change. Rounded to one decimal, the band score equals -5.0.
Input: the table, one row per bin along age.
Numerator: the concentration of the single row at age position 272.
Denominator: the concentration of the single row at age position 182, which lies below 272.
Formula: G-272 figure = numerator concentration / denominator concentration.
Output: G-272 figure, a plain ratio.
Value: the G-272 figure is 0.869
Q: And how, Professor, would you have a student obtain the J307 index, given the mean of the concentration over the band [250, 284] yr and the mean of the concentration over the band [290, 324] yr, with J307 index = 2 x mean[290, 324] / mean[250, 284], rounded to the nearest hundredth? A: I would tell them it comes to 1.86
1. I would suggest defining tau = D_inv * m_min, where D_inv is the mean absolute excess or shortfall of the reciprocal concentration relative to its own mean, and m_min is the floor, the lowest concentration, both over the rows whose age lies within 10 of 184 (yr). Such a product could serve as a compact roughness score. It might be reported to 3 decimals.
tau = 0.019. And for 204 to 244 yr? 0.048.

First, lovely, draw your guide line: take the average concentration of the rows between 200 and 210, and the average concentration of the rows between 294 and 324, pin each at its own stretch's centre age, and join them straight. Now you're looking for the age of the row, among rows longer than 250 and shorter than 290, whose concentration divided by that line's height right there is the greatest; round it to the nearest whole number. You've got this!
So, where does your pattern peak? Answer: 277 yr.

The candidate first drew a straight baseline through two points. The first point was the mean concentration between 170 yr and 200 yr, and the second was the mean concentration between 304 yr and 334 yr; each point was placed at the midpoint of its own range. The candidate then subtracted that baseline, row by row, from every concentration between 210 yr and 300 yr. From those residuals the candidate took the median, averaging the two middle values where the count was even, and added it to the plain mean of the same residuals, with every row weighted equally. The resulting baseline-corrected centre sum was -1.1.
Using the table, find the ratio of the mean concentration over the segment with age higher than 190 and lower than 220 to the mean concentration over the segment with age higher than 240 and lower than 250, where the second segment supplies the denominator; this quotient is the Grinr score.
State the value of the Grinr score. 0.99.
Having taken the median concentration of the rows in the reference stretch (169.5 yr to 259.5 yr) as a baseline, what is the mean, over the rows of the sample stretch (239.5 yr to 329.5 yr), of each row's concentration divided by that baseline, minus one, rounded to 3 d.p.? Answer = -0.050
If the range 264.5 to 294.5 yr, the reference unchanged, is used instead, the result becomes -0.038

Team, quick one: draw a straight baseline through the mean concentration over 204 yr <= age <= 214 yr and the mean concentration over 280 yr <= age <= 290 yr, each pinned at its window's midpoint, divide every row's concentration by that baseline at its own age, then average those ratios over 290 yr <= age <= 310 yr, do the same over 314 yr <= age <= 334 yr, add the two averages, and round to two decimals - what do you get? 1.93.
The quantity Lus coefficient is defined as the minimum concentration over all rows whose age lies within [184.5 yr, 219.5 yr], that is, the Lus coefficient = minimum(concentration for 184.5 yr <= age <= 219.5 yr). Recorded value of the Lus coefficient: 61.7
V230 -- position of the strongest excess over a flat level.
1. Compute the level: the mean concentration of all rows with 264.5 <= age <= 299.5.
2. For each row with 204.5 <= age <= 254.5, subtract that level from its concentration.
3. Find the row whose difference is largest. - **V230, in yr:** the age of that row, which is 247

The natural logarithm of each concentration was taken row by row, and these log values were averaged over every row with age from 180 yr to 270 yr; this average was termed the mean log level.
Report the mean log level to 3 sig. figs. 4.15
